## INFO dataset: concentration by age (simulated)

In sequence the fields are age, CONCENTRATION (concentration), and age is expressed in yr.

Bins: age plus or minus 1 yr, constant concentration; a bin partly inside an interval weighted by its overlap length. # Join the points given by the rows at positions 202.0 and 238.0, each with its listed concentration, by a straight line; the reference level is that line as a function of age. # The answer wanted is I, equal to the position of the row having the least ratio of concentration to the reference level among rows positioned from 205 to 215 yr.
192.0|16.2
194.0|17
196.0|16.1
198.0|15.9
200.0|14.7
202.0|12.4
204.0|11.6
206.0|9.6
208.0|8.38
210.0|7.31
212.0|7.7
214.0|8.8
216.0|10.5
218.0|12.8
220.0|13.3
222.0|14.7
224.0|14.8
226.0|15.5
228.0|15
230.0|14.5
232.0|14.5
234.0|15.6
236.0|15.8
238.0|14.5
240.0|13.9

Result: 210.0 yr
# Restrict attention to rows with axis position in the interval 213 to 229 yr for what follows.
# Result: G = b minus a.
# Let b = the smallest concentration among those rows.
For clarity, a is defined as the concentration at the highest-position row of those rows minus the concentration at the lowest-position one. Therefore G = 2.6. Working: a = 6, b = 8.8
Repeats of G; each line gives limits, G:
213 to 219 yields 4.8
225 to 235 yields 14.4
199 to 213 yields 14.3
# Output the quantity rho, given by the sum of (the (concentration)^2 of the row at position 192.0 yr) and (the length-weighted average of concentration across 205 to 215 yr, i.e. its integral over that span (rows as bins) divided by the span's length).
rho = 271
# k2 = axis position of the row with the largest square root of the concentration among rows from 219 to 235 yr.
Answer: 234.0 yr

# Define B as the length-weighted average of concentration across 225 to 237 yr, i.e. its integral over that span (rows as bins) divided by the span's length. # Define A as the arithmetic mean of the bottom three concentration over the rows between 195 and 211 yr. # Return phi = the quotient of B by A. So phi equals 1.8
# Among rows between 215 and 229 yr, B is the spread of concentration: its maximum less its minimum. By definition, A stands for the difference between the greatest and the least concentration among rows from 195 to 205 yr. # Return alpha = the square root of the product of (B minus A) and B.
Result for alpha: 1.6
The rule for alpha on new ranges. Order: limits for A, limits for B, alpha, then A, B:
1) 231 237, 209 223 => 6.7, 1.3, 7.4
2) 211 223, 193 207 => 1.7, 7.0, 7.4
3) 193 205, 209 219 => 0.7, 5.4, 5.5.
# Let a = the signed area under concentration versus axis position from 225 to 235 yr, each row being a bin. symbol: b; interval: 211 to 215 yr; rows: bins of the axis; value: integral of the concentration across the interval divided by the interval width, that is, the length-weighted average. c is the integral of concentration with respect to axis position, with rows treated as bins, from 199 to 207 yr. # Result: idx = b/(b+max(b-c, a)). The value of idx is 0.05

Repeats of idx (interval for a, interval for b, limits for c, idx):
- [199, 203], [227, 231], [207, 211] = 0.21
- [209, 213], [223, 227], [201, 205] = 0.34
